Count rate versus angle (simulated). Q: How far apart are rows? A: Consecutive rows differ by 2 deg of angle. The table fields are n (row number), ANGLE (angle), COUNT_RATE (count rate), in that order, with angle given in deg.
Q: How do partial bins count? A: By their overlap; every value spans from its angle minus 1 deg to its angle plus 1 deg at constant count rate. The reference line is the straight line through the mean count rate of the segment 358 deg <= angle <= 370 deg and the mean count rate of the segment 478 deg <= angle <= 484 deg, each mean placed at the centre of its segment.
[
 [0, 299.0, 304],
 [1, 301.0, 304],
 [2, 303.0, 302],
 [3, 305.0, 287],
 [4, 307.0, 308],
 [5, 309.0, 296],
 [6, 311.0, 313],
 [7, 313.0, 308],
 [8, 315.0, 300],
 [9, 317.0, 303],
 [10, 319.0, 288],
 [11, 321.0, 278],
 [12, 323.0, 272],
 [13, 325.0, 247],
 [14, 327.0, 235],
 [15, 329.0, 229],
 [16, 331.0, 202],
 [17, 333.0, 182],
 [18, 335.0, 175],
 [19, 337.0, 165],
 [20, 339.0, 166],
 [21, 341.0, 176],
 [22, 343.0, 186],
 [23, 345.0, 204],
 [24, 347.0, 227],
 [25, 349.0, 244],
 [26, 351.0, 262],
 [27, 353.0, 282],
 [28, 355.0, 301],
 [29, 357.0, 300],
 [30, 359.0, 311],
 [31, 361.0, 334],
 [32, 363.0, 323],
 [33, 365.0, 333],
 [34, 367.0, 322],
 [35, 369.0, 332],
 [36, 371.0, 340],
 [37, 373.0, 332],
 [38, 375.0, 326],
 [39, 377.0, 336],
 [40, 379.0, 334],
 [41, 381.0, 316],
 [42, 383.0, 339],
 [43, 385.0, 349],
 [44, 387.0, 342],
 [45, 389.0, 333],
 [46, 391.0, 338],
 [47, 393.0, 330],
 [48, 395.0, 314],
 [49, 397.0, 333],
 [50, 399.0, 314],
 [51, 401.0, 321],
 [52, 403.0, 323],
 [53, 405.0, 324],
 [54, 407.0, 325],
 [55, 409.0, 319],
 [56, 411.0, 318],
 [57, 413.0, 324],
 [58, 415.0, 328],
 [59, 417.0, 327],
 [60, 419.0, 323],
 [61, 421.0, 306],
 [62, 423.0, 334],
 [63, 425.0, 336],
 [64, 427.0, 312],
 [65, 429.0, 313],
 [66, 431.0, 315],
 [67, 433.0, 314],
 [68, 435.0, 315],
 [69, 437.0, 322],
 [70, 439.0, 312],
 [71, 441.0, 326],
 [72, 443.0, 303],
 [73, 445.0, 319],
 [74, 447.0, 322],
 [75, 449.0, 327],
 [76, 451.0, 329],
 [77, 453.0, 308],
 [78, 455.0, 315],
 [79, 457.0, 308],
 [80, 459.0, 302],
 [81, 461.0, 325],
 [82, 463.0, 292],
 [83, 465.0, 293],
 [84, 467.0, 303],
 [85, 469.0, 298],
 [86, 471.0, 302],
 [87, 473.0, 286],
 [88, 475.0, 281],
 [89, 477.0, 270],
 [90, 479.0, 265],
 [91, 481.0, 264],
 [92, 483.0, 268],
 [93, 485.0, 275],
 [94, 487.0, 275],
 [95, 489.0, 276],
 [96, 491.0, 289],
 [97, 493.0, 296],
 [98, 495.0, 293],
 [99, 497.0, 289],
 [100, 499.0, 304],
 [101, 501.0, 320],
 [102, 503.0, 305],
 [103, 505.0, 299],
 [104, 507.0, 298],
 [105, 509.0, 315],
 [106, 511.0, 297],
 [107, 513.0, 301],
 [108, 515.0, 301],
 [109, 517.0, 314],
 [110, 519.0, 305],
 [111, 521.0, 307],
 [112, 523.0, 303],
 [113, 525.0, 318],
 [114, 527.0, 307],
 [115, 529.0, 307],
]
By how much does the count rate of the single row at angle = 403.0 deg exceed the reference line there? 17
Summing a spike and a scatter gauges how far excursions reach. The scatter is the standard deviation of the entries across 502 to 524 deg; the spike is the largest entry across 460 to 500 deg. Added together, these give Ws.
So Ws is 331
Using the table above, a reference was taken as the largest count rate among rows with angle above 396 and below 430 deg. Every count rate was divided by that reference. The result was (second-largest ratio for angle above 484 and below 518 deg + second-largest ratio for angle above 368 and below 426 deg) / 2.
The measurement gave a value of 0.978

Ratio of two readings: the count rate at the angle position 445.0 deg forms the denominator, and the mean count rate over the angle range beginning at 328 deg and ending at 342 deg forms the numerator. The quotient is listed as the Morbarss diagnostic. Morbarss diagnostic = 0.58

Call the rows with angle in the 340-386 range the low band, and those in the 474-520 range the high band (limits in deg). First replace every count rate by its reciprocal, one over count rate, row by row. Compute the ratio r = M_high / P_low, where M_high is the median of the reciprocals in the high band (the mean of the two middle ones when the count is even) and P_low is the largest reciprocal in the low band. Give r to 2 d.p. 0.59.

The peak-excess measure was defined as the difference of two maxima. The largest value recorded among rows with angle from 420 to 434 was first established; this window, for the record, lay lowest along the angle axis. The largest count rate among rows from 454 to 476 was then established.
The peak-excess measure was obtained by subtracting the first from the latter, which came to -11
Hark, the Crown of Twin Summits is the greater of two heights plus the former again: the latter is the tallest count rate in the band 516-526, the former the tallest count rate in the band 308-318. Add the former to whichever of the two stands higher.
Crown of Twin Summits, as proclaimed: 631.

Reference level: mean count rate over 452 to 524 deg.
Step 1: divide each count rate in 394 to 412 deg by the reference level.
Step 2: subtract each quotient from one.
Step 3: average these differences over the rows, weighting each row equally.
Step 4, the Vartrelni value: -0.09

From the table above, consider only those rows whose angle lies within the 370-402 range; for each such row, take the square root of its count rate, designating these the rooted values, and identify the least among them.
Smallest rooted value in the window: 17.7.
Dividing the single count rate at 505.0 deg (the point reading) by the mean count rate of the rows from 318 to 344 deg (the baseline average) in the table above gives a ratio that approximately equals 1.39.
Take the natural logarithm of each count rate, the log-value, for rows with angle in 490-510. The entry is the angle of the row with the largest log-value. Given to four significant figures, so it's 501.0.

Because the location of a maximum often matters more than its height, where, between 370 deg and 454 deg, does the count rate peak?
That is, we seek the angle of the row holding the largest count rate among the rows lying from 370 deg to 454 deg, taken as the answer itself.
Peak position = 385.0 deg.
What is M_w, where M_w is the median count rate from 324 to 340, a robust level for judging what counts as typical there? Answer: 192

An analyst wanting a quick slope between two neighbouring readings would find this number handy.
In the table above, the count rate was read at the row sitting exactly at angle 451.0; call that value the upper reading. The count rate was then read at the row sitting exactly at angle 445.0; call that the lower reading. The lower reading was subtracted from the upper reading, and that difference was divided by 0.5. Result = 20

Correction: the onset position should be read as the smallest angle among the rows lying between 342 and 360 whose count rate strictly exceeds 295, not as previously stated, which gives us 355.0 deg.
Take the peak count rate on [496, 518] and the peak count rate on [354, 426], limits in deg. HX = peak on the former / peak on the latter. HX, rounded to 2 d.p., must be 0.92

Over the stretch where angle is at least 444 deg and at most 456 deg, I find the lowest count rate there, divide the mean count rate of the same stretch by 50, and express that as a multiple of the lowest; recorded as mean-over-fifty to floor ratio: 0.0208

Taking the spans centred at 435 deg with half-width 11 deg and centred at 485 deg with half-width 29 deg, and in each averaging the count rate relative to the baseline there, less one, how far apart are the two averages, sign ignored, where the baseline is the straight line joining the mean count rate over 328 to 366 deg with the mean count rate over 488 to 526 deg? 0.155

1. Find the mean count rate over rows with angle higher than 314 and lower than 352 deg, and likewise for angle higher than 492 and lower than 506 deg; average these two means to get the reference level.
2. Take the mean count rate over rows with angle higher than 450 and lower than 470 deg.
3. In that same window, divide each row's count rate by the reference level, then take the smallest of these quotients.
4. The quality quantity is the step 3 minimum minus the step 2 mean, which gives -306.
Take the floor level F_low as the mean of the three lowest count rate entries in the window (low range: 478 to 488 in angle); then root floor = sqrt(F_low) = 16.3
